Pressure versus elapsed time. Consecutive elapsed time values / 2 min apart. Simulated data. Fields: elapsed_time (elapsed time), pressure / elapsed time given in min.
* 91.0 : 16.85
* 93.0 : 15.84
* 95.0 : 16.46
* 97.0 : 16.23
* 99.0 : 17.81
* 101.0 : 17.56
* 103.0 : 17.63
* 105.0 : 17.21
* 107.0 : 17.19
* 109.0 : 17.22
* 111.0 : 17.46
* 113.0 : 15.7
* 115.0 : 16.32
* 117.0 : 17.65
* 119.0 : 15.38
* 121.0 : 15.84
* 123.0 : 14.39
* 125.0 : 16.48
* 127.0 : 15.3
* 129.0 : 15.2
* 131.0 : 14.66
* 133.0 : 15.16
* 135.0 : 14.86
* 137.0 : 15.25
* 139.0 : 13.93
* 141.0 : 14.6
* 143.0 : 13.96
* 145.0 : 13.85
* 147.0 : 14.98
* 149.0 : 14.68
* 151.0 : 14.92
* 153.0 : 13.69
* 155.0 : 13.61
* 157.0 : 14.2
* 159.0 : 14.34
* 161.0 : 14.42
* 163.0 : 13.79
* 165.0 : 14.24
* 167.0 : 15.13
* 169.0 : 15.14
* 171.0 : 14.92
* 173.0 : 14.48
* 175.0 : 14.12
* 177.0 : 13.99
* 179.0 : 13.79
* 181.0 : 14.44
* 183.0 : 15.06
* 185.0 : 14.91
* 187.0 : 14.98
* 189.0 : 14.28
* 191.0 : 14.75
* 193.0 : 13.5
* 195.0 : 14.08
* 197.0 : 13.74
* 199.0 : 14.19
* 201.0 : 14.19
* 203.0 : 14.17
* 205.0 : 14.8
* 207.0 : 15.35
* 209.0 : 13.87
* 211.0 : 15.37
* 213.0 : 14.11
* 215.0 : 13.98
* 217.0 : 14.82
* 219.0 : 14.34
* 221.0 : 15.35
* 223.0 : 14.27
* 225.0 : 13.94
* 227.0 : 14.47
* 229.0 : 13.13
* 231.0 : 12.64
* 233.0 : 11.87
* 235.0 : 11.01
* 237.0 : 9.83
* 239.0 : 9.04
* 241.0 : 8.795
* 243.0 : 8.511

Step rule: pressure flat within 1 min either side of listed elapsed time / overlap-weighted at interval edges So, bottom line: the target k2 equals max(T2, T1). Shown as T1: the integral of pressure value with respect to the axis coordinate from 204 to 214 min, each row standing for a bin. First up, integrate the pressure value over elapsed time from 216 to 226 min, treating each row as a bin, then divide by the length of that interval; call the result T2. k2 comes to 147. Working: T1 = 147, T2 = 14.5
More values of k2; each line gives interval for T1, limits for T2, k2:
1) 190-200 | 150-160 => 141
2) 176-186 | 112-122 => 144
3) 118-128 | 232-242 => 155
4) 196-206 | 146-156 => 142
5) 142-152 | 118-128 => 145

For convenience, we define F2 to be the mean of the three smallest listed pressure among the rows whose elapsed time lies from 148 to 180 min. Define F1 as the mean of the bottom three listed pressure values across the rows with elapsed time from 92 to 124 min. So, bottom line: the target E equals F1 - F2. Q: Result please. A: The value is 1.5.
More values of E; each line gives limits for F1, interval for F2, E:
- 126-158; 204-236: 1.9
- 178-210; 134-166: 0.0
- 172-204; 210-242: 4.5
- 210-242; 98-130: -5.7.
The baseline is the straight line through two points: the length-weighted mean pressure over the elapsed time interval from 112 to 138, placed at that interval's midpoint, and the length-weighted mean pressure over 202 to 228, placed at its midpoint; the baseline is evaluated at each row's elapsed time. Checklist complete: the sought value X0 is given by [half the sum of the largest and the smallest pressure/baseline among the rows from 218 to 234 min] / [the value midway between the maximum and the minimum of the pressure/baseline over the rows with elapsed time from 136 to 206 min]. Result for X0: 0.99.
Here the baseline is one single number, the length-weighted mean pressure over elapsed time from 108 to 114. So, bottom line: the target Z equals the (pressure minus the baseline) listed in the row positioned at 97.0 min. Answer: -0.6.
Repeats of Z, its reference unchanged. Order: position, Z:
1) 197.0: -3.1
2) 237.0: -7.0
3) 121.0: -1.0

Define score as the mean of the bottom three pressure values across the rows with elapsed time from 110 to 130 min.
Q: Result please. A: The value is 15.0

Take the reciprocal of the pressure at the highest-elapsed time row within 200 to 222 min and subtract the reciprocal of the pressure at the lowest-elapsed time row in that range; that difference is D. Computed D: -0.005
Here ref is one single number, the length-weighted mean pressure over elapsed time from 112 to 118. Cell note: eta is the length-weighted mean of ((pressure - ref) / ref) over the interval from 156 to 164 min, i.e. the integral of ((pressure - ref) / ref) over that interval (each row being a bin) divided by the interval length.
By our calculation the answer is -0.14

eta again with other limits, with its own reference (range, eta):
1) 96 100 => 0.03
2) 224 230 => -0.16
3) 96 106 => 0.04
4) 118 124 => -0.08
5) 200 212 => -0.12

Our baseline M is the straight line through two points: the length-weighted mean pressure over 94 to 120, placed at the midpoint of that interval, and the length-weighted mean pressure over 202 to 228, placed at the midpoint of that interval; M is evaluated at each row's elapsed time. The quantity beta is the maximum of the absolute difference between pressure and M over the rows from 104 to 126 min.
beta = 2.17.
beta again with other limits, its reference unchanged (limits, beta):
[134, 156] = 2.27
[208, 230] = 1.09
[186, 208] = 1.51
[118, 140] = 2.27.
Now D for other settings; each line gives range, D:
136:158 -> 0.005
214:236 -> 0.019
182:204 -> 0.004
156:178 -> 0.001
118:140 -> 0.007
